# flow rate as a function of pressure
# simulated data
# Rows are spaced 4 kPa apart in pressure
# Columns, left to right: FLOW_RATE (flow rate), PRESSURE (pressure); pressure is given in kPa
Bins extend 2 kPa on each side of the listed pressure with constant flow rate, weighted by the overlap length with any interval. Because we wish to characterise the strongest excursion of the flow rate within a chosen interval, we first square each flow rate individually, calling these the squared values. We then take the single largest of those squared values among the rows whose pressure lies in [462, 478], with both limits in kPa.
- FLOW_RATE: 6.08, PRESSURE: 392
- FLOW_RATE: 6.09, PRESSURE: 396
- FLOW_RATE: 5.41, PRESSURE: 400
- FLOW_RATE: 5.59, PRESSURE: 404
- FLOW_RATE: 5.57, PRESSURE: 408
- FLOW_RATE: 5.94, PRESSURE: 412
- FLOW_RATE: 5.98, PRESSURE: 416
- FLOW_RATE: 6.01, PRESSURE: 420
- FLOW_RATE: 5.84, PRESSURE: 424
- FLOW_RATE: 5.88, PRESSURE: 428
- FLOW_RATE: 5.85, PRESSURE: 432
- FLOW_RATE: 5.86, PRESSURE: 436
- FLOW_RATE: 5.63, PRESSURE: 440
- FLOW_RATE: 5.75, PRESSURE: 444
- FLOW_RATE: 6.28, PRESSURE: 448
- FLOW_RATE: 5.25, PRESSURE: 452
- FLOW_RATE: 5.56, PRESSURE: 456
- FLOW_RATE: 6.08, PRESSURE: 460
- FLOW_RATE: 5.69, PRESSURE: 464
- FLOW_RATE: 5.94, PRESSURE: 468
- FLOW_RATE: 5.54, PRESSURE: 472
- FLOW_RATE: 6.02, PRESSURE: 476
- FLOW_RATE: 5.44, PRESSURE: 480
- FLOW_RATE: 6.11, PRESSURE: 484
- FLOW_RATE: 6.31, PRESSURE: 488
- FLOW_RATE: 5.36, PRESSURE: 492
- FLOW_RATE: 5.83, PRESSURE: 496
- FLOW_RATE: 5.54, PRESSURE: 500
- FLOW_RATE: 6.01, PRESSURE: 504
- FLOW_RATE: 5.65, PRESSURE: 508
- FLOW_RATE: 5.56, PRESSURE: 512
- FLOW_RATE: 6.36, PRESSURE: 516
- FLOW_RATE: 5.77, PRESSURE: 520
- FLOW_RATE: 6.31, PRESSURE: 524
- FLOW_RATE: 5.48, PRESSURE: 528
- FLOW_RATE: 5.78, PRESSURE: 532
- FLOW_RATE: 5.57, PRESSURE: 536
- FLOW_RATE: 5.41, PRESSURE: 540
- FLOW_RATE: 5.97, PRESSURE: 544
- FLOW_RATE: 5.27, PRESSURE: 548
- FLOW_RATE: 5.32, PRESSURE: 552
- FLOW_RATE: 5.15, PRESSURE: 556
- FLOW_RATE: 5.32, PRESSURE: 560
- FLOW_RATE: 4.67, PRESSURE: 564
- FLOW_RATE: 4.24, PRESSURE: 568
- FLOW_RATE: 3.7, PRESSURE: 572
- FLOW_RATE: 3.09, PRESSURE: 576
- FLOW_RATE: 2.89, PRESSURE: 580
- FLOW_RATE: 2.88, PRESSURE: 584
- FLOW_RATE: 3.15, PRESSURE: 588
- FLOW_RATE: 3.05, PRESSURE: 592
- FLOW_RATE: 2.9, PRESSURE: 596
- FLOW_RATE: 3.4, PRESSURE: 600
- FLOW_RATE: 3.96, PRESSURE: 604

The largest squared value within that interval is 36.2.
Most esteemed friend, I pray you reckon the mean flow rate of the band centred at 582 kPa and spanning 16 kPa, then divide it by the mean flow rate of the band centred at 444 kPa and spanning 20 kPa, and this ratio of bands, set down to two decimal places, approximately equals 0.52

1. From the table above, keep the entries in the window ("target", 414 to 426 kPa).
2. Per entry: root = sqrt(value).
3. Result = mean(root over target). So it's 2.44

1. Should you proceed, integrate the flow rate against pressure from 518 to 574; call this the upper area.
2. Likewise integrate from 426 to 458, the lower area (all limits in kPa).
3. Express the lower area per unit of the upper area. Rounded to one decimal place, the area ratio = 0.6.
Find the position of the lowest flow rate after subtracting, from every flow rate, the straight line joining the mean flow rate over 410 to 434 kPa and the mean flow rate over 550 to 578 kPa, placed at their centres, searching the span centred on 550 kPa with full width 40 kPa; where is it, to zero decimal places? 568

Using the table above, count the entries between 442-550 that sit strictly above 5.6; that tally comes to 16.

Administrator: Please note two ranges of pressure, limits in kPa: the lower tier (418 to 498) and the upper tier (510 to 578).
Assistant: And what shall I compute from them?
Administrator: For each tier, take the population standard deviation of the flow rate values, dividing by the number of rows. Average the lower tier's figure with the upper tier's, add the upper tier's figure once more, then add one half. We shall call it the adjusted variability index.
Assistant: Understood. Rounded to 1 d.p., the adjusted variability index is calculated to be 1.9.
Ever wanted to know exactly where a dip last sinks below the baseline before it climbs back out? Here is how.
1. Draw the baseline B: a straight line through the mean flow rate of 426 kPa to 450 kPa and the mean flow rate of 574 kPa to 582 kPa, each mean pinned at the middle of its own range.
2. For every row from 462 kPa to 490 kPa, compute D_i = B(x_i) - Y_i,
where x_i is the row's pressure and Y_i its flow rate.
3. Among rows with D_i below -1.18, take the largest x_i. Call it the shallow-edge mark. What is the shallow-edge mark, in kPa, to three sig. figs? 488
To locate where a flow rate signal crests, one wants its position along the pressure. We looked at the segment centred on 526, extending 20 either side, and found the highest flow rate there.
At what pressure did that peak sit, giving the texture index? 516 kPa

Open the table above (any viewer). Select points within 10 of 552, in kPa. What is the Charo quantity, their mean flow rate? 5.41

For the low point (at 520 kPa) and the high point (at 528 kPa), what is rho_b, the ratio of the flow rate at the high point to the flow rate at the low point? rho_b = 0.95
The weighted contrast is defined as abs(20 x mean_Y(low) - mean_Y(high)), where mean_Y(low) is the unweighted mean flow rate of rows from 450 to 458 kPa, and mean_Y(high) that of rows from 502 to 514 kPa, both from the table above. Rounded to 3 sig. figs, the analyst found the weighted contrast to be 102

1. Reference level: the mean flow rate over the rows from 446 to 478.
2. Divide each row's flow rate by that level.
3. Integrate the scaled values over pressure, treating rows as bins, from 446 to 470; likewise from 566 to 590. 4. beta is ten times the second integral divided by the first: 5.7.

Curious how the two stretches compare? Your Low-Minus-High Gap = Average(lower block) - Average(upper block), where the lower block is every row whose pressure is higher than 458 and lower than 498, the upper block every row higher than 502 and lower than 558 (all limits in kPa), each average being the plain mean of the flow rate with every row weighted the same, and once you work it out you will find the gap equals 0.15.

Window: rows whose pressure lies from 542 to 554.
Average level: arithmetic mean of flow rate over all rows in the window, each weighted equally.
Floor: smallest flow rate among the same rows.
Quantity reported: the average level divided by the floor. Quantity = 1.05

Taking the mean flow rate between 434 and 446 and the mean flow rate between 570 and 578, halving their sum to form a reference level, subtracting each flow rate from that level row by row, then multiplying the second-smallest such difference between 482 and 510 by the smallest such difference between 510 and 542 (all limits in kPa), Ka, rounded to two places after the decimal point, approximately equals 2.75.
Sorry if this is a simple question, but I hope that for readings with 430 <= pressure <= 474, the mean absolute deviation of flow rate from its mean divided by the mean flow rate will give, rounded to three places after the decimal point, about 0.037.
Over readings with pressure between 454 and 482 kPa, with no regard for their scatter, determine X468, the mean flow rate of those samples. 5.75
